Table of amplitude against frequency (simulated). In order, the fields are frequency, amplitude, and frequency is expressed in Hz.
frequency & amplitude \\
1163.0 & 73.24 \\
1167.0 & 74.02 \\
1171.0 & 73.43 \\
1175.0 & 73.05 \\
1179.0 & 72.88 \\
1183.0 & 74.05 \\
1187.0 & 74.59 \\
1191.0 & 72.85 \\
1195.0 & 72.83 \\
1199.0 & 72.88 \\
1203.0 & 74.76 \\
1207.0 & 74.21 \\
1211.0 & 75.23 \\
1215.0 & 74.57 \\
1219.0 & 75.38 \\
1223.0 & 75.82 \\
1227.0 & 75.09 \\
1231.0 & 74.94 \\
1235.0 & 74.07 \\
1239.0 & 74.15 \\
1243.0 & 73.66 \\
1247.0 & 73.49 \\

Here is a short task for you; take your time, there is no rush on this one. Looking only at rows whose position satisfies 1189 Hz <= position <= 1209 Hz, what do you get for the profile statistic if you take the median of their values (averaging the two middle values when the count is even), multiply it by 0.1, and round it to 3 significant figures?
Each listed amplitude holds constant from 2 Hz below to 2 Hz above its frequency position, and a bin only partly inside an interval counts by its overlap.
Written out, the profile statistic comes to 7.29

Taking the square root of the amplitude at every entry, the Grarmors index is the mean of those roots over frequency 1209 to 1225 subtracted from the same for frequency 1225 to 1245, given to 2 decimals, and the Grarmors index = -0.05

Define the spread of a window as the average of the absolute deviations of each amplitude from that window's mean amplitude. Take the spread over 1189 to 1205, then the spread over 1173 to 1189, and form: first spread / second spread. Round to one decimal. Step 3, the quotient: 1.1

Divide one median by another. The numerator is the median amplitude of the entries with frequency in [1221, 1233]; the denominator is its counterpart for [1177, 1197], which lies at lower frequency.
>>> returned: 1.03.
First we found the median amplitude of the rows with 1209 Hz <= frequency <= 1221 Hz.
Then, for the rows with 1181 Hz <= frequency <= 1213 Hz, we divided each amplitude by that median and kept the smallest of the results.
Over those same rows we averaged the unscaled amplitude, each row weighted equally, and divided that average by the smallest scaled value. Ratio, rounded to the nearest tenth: 76.4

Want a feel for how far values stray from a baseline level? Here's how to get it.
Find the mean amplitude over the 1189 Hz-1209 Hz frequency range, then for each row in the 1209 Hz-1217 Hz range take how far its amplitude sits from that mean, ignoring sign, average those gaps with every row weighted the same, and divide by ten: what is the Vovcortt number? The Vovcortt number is 0.139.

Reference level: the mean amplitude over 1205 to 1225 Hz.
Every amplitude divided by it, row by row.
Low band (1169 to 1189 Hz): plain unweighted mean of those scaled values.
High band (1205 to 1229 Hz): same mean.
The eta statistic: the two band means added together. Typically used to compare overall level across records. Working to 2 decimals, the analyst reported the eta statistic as 1.98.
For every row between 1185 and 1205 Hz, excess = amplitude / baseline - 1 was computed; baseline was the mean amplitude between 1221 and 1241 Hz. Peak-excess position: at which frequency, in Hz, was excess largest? 1203.0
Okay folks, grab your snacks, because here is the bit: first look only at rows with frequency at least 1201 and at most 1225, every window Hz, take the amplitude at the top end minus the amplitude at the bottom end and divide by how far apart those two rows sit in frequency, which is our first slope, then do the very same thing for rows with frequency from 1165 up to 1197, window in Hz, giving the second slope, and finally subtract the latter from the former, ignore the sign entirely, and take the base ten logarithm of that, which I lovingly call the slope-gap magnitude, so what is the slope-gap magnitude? -1.02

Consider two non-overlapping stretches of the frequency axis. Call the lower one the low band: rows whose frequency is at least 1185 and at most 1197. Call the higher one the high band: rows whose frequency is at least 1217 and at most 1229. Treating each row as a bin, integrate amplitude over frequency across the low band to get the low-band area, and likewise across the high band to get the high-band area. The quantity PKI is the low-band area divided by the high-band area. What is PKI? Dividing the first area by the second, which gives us 0.973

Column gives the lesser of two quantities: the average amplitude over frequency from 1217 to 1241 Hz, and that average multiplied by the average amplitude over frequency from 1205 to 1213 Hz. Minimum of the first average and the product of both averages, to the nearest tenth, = 74.9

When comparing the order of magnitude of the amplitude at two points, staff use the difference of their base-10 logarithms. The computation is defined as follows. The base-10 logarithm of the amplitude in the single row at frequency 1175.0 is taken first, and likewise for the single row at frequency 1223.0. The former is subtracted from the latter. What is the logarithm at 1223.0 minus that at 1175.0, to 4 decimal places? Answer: 0.0162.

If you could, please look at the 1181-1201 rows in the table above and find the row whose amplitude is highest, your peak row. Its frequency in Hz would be 1187.0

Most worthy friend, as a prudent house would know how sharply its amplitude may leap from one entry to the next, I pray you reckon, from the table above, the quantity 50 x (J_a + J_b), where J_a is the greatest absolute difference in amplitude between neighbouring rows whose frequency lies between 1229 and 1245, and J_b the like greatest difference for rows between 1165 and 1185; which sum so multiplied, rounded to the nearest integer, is 102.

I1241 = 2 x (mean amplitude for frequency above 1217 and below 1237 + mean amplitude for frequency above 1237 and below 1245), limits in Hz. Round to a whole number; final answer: 298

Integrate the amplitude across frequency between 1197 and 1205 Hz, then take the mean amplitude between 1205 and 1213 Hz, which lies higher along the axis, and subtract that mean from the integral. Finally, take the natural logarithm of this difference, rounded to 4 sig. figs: 6.246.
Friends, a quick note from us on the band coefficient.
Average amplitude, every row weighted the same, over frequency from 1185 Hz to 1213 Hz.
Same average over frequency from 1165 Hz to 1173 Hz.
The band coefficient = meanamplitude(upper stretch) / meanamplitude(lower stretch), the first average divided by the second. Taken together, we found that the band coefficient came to 1.00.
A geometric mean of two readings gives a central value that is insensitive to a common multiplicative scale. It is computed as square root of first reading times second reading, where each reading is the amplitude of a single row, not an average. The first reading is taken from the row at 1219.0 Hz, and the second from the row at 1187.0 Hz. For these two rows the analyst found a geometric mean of 75.0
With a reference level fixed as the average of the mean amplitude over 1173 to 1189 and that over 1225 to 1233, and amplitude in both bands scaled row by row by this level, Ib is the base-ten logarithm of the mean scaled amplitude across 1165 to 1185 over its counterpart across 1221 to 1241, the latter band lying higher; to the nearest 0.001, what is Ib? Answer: -0.008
